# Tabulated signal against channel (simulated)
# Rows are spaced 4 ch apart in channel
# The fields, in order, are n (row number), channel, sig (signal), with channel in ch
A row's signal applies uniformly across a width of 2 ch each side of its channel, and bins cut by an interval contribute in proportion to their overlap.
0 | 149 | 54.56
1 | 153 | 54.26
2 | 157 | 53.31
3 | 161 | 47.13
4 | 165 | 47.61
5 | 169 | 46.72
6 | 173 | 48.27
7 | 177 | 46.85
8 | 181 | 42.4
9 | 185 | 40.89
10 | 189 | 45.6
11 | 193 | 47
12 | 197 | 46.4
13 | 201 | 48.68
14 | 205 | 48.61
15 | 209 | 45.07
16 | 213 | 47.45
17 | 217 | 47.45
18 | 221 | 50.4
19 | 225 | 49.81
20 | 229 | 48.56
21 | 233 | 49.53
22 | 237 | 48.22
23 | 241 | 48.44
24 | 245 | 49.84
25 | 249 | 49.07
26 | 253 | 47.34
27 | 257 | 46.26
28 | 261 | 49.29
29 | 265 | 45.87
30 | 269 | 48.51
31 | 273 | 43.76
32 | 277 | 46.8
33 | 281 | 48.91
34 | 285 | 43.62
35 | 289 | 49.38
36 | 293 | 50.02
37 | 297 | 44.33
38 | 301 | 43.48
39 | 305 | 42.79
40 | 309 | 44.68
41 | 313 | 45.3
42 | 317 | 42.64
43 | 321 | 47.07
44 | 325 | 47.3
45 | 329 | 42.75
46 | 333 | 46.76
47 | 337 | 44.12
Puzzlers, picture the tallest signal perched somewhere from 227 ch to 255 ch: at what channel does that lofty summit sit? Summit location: 245 ch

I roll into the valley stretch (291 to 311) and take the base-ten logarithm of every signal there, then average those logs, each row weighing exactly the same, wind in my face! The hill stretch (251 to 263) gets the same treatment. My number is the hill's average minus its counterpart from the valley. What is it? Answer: 0.025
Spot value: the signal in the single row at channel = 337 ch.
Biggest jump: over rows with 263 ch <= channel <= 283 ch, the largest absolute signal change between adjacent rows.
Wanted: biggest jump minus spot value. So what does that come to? -39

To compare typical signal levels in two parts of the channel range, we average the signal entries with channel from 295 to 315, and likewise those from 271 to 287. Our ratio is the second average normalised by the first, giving 1.04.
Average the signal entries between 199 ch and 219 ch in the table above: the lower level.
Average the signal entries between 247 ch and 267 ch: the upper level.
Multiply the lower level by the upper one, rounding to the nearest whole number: 2257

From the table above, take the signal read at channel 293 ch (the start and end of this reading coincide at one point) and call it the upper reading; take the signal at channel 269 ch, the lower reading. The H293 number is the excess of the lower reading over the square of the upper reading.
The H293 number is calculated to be -2453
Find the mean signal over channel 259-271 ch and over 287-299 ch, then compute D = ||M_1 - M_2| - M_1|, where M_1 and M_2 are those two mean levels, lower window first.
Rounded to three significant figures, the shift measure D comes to 47.9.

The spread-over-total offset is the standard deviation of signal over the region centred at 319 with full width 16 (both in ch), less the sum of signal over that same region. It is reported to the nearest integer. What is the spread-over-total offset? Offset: -180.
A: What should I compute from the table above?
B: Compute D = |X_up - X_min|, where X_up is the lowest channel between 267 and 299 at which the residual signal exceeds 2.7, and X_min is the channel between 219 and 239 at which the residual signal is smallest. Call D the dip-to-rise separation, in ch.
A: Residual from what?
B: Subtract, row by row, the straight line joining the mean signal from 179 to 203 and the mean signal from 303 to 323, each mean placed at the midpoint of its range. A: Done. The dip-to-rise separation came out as 32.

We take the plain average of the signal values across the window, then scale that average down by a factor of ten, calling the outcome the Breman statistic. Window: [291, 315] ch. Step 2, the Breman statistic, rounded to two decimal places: 4.51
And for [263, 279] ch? 4.62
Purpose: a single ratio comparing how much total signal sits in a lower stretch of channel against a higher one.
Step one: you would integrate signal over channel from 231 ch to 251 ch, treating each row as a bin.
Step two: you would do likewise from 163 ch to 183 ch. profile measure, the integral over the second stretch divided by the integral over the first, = 0.95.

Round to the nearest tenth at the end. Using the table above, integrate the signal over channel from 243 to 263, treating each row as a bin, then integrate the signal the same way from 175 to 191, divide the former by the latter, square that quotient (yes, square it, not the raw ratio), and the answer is 1.9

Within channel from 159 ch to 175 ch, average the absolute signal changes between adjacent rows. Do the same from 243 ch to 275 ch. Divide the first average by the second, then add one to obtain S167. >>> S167 1.4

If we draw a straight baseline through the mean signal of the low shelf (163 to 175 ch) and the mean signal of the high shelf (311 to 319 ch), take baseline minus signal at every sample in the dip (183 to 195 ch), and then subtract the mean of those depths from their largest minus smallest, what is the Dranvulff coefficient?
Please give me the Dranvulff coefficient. 3.8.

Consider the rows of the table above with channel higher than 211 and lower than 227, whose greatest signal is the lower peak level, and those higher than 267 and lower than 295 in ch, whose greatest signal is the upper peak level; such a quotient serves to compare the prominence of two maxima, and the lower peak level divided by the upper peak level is 1.01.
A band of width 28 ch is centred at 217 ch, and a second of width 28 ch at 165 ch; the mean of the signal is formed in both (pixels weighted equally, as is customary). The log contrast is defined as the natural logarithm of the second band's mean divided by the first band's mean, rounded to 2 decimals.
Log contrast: 0.02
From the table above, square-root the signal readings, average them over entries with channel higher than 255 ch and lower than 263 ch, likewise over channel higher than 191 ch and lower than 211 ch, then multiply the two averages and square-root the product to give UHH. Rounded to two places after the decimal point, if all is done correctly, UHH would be 6.89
